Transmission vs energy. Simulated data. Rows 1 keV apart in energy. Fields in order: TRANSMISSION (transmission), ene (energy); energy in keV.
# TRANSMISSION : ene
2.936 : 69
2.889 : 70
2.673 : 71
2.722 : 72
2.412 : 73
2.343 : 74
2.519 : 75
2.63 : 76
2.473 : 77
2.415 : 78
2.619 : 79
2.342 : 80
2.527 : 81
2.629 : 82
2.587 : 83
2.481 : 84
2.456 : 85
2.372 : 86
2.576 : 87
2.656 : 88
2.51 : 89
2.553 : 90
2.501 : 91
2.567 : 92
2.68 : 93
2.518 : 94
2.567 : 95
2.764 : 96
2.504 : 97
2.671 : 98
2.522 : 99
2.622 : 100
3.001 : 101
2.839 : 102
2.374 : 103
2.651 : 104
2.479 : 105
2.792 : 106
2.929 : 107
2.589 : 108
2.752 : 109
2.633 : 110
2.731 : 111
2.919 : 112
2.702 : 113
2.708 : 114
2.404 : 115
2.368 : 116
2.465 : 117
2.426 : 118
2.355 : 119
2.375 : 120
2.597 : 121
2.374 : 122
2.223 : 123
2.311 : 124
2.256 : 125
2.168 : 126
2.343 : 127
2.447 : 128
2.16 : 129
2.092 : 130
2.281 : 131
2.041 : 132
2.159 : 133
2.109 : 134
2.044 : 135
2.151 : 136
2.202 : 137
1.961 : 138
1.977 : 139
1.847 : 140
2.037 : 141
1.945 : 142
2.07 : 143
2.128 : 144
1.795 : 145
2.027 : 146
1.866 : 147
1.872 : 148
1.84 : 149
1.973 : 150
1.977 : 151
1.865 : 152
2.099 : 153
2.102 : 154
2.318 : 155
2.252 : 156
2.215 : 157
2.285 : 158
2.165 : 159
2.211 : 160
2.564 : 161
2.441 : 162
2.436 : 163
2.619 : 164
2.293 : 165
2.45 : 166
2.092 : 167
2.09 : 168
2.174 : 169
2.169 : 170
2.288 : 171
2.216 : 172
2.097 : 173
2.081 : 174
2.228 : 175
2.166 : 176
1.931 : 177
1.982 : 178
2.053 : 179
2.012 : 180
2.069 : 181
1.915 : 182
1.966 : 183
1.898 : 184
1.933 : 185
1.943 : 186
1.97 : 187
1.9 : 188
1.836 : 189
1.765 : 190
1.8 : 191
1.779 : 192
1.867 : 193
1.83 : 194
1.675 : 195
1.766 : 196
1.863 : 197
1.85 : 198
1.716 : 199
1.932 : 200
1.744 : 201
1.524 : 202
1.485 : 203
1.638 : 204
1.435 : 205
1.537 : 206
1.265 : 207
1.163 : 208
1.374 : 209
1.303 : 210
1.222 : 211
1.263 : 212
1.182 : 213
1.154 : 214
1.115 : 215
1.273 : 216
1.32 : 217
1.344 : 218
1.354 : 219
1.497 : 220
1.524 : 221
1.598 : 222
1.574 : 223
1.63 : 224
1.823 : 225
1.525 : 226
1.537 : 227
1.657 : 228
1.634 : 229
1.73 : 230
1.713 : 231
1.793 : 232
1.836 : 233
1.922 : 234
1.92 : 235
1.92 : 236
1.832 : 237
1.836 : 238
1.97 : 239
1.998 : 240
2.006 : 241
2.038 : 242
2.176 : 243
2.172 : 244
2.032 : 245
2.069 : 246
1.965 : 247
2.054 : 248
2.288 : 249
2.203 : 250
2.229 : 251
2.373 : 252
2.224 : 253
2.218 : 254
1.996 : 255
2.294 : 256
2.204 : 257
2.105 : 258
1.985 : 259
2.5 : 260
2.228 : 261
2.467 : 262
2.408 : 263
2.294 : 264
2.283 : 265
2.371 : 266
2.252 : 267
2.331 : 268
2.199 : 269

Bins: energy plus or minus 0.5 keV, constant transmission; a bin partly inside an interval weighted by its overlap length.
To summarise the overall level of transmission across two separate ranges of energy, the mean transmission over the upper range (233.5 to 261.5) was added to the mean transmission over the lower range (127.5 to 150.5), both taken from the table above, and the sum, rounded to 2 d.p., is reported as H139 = 4.14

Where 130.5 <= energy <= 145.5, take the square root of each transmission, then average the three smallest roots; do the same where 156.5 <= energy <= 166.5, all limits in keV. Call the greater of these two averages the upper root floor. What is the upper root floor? 1.48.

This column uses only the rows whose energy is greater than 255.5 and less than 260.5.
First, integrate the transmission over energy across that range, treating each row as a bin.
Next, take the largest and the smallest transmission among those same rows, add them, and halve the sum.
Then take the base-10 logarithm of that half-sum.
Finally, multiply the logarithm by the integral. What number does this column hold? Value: 3.9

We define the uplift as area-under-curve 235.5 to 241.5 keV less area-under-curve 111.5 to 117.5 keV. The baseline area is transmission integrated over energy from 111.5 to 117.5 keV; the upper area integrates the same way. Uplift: -4.0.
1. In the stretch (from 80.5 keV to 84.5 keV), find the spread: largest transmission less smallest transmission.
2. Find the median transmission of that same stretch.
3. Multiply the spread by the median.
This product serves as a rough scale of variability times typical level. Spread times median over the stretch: 0.38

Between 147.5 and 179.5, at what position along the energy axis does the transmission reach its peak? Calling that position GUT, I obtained 164 keV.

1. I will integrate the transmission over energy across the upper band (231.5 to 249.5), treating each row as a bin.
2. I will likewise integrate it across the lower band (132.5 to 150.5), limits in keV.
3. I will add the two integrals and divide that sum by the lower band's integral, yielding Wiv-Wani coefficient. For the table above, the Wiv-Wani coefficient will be 2.0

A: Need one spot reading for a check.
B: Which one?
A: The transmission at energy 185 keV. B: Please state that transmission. 1.933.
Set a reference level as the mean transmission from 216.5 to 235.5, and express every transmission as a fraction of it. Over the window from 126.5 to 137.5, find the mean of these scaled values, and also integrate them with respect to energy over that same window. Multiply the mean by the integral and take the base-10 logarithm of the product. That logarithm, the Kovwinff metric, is 1.30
